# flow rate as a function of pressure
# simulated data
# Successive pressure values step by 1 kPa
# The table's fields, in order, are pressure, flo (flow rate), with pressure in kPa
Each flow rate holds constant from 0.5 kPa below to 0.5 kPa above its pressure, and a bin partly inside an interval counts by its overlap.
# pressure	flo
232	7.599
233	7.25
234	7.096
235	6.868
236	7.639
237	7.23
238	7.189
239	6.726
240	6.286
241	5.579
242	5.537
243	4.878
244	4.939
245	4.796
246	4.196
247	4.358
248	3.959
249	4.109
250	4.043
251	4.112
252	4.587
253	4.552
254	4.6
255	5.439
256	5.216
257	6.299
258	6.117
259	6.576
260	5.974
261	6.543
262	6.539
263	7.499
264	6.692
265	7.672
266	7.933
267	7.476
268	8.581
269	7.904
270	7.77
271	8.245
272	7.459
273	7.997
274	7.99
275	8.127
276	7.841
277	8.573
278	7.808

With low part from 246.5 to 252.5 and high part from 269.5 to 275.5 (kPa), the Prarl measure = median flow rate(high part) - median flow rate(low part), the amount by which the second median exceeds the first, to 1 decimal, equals 3.9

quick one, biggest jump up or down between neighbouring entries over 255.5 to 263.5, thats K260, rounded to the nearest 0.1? 1.1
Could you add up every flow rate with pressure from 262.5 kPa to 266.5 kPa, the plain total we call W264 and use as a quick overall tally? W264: 30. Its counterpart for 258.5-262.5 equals 26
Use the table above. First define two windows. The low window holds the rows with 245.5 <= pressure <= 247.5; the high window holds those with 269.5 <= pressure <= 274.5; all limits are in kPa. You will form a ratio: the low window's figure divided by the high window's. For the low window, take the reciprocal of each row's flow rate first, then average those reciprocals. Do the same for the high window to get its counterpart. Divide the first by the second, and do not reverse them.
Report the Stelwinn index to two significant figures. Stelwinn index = 1.8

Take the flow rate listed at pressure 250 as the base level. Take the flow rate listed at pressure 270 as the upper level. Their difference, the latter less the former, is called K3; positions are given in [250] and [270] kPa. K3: 3.7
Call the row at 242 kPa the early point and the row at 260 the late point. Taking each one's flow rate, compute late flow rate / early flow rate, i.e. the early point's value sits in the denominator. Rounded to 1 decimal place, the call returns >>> 1.1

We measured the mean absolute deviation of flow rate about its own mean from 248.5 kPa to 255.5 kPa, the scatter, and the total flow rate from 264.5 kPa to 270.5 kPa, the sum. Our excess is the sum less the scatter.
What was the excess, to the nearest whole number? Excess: 47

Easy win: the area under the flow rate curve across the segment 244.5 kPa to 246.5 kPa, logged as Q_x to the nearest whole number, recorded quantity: 9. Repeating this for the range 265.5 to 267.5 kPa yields 15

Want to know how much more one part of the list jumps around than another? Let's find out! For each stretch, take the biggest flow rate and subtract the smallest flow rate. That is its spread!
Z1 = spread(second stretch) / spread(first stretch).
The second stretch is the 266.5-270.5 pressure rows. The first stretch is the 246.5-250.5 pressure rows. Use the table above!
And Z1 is 2.8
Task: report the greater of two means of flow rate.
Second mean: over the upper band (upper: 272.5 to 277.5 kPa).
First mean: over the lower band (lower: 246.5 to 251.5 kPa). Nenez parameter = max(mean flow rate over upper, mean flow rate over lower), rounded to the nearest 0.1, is 8.1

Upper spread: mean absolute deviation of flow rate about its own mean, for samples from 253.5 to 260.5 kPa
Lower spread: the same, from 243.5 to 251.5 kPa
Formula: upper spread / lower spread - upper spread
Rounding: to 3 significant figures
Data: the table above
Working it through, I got 1.40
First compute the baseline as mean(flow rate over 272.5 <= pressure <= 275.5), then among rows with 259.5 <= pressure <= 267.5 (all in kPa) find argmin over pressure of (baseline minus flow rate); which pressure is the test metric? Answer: 266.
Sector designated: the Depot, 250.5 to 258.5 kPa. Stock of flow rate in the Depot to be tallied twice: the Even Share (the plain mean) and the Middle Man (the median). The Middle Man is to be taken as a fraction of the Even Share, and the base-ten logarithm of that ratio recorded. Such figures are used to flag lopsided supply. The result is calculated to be -0.018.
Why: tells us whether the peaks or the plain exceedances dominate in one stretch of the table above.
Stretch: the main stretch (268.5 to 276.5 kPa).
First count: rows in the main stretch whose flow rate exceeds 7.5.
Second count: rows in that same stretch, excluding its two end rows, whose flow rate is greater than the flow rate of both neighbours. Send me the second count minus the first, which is -4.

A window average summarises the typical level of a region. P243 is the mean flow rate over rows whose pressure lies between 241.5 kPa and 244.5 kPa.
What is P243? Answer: 5.1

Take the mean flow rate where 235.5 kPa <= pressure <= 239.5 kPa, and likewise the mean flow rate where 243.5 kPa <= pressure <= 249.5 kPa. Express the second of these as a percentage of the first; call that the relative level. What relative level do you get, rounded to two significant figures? 61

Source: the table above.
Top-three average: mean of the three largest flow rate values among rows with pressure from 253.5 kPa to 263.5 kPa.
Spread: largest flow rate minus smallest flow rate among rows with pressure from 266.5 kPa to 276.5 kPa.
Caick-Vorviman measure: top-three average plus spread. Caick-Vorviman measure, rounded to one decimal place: 8.0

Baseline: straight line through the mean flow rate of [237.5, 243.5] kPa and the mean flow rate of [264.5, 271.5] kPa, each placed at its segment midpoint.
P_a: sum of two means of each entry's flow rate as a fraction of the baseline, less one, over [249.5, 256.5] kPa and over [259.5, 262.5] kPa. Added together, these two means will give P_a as -0.48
